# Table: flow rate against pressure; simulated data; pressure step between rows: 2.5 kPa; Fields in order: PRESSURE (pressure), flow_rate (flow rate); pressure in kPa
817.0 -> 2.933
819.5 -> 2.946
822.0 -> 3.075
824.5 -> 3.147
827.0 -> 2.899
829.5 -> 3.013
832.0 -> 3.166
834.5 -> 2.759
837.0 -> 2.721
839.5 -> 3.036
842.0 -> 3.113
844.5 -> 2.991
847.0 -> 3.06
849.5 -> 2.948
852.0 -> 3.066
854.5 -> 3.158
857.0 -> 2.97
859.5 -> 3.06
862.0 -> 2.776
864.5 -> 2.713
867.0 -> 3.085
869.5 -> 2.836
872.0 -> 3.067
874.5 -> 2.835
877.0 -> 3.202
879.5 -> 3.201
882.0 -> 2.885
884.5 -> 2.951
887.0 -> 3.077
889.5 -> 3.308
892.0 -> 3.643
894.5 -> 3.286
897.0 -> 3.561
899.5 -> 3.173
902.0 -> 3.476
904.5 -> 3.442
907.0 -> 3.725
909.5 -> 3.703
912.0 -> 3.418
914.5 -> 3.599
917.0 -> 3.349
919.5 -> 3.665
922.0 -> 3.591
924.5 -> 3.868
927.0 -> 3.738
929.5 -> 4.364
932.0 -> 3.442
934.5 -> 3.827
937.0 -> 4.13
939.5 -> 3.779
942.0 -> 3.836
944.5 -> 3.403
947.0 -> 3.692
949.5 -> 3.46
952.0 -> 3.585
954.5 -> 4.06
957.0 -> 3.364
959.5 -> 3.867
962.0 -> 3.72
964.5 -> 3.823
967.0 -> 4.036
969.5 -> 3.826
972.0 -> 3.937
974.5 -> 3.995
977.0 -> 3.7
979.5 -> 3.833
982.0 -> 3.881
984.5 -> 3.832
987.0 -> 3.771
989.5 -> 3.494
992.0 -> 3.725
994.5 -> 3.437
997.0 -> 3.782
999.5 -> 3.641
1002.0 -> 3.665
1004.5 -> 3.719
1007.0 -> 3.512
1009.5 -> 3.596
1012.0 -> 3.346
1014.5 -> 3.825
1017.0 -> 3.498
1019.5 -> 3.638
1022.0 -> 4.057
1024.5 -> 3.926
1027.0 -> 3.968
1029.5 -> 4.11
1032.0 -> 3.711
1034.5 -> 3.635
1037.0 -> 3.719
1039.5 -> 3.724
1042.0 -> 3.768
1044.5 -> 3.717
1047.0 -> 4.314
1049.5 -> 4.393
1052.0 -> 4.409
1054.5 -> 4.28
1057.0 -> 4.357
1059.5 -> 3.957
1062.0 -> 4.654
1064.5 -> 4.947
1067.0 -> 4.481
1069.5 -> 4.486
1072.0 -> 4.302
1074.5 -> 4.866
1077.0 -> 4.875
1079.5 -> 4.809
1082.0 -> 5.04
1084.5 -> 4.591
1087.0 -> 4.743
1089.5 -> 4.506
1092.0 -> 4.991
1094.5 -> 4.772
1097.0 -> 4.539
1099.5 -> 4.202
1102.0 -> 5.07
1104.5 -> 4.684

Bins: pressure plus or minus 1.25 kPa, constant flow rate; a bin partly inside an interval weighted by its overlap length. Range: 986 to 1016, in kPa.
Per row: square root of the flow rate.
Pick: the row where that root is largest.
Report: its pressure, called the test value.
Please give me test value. 1014.5 kPa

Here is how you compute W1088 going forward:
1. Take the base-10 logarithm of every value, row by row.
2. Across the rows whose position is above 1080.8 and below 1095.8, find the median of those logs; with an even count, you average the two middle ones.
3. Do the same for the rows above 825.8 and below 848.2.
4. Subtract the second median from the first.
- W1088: 0.20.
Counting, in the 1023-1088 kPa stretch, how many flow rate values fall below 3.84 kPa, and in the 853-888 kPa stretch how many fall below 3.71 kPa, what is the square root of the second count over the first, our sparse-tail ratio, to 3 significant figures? 1.53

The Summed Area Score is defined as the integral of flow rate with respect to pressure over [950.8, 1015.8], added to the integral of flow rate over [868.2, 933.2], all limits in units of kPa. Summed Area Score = 463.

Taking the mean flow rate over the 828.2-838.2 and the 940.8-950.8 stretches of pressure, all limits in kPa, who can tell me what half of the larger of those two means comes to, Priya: 1.80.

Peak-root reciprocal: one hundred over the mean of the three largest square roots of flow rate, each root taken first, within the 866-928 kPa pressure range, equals 51.5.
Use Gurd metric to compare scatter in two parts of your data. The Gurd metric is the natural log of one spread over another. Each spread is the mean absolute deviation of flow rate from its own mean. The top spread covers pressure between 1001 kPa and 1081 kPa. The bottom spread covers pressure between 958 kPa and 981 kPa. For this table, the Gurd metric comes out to 1.5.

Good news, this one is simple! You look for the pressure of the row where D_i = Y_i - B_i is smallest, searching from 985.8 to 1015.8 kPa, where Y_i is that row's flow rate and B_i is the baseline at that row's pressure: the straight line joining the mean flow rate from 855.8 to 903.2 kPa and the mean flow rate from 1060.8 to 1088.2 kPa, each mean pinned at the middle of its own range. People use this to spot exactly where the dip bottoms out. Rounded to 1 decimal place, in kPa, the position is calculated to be 1012.0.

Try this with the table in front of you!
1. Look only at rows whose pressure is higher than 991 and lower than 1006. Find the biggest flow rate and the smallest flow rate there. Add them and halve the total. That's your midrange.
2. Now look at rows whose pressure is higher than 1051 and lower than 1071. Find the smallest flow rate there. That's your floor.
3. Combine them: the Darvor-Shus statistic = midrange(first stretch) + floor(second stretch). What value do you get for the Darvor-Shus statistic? 7.6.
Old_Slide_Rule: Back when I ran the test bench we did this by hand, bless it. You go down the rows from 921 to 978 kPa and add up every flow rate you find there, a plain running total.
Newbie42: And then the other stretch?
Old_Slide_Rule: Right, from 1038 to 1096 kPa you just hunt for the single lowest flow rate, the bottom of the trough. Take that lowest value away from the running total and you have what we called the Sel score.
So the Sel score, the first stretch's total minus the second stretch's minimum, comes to 83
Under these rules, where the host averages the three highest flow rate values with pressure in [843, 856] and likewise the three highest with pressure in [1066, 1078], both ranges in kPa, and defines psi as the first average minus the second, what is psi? -1.6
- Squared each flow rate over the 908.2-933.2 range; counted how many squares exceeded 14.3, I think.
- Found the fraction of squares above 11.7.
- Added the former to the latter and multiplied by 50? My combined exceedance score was 140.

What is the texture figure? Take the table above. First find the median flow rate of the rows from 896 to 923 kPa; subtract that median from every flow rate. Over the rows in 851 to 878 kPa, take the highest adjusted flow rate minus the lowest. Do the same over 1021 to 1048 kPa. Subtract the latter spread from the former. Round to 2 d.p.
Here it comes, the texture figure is -0.19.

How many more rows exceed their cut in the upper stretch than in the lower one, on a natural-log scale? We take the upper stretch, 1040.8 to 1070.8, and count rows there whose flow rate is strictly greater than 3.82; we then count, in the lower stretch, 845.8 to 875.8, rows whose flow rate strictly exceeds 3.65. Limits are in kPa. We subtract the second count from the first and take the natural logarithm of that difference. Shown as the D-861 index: 2.3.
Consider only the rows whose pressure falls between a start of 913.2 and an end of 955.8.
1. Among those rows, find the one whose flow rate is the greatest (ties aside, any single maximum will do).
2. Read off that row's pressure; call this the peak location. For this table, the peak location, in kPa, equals 929.5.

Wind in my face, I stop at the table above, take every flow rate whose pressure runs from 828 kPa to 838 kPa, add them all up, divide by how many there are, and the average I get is 2.9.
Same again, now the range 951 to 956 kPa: 3.8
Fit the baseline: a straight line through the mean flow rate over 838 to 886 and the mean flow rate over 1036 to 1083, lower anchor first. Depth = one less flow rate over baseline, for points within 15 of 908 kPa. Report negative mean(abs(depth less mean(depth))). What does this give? -0.037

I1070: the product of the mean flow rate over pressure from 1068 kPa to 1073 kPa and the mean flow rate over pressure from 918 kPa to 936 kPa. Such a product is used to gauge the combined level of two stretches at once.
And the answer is 17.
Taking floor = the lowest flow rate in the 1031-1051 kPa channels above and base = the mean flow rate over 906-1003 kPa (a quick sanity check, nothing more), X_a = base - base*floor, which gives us -9.8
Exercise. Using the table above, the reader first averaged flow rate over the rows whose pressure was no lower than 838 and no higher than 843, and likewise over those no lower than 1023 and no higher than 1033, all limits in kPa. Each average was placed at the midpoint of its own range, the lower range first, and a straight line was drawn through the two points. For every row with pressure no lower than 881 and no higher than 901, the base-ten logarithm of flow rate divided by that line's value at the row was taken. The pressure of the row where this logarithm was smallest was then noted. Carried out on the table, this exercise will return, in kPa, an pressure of 882.0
